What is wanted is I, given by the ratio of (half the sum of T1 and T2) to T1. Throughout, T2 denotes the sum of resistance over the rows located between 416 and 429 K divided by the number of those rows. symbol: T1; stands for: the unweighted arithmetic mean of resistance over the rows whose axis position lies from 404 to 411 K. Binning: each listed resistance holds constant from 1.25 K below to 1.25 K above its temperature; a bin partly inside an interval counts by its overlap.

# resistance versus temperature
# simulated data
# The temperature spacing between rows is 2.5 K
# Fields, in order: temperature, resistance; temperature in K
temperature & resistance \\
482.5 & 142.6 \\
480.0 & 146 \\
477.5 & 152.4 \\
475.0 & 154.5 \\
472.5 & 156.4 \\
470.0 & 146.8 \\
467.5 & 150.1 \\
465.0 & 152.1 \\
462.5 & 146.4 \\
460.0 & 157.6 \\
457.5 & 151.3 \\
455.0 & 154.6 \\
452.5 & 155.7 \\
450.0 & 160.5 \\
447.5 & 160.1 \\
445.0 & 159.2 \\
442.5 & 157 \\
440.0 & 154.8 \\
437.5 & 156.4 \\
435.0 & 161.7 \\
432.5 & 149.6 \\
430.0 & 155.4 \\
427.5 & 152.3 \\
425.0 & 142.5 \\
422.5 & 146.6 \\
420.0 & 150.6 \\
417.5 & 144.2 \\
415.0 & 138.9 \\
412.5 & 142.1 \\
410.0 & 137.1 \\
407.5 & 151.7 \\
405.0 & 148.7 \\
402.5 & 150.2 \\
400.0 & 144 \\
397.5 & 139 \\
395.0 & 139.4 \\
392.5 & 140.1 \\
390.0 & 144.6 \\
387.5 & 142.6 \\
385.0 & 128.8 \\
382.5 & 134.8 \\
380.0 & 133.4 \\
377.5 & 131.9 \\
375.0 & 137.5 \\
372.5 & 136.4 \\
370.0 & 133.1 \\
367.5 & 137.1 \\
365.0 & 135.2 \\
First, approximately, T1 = 146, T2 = 147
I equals 1.00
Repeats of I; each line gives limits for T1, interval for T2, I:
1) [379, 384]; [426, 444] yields 1.08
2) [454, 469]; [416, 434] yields 0.99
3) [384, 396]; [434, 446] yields 1.07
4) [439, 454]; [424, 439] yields 0.98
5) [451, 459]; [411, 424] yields 0.97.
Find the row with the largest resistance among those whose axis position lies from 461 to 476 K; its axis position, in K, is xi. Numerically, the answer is 472.5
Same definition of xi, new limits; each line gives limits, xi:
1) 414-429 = 427.5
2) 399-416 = 407.5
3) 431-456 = 435.0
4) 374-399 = 390.0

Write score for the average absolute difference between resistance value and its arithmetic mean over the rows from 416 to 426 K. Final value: 2.6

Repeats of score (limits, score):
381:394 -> 5.1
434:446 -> 2.1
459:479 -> 3.2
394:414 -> 4.6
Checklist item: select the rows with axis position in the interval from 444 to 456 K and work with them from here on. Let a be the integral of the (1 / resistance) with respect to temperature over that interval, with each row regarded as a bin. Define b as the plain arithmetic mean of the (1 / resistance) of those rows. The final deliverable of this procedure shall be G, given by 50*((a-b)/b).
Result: 549.8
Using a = 0.076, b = 0.0063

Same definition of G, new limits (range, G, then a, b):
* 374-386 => 550.0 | 0.090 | 0.0075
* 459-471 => 550.2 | 0.080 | 0.0066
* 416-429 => 600.1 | 0.088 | 0.0068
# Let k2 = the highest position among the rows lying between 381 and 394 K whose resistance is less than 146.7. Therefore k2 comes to 392.5 K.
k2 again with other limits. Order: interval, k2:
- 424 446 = 425.0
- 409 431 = 425.0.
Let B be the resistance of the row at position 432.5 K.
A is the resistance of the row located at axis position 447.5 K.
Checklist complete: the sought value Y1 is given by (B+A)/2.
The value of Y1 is 155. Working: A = 160.1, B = 149.6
